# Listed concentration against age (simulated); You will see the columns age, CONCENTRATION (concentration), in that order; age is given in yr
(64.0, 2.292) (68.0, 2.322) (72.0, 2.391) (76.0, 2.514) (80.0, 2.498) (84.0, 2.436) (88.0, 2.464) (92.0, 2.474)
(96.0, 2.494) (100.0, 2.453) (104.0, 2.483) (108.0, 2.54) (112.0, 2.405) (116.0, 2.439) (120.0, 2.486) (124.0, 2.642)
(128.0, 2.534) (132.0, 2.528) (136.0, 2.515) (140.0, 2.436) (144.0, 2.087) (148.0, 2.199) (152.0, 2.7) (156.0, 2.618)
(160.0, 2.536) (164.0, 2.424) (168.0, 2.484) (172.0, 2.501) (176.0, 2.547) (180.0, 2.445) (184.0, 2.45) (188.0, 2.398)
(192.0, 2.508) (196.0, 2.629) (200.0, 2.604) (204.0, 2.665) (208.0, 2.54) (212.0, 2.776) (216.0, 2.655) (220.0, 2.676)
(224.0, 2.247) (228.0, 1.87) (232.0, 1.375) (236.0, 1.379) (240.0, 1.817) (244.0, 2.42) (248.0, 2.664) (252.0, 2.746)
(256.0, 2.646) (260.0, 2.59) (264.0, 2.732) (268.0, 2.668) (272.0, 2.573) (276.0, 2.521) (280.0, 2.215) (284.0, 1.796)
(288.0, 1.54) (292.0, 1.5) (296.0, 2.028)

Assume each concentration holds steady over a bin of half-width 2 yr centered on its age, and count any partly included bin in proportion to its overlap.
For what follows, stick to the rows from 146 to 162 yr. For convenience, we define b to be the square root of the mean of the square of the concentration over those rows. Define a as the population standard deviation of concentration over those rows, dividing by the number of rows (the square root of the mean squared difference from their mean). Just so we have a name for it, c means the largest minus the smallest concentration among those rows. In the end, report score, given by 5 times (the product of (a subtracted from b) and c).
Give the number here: 5.8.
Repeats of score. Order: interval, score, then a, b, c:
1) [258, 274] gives 2.0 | 0.064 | 2.64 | 0.159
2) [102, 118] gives 1.6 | 0.051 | 2.47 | 0.135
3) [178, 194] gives 1.3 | 0.039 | 2.45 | 0.110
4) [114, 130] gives 2.5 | 0.075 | 2.53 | 0.203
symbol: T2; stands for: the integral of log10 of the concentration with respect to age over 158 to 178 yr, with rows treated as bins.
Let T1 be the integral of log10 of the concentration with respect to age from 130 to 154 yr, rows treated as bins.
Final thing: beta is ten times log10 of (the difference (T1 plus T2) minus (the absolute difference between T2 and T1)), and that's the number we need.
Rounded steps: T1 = 9.1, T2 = 8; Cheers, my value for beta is 12.0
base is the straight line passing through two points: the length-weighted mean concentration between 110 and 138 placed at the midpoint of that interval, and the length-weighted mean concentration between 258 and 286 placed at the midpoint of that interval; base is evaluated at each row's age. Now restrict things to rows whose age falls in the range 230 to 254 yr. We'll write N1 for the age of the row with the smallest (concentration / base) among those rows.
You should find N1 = 232.0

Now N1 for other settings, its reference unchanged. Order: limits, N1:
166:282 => 232.0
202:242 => 232.0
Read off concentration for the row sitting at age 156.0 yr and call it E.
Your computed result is 2.618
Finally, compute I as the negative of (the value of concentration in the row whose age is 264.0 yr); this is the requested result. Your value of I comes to -2.73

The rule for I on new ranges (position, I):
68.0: -2.32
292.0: -1.50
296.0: -2.03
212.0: -2.78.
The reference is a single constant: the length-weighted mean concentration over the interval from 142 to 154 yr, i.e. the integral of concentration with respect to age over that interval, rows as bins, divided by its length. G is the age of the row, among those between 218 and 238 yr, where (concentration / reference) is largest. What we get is 220.0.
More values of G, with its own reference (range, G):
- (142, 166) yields 152.0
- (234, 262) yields 252.0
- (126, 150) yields 128.0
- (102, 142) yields 124.0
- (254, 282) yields 264.0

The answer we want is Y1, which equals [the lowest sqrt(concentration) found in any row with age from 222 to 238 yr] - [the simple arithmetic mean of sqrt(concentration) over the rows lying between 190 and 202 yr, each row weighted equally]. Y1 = -0.43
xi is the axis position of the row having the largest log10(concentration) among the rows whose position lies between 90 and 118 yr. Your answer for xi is 108.0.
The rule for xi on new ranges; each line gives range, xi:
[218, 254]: 252.0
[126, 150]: 128.0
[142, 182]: 152.0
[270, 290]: 272.0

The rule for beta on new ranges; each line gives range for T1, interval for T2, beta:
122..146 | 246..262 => 11.3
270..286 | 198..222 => 10.5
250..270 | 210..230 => 11.9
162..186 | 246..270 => 12.8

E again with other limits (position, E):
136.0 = 2.515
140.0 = 2.436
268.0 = 2.668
